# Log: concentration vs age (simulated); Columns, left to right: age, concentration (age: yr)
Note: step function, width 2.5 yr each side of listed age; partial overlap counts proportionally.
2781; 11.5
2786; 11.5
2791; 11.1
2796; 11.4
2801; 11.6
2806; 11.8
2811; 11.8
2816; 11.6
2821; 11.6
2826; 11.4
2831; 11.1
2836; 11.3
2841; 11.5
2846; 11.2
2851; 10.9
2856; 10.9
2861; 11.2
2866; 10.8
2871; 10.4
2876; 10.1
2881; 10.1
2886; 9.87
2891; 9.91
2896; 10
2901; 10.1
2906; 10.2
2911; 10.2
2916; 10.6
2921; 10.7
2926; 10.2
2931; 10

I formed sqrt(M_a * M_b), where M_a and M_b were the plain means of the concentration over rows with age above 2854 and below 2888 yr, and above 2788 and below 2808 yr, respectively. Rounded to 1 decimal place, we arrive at 11.0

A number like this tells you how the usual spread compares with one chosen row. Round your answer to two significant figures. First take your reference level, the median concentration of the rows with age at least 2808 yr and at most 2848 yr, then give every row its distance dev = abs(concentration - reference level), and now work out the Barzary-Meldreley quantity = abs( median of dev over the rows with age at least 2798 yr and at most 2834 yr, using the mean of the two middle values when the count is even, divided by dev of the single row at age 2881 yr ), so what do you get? 0.11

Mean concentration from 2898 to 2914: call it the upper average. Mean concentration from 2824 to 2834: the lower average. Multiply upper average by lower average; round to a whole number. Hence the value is 114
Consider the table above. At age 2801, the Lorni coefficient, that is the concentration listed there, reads 11.6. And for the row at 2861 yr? 11.2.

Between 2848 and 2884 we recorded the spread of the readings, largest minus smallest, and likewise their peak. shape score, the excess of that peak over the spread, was 10.1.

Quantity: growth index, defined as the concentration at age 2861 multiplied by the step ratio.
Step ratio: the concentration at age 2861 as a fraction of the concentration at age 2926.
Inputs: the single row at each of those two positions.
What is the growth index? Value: 12.3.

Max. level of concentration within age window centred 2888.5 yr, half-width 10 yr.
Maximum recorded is 10.1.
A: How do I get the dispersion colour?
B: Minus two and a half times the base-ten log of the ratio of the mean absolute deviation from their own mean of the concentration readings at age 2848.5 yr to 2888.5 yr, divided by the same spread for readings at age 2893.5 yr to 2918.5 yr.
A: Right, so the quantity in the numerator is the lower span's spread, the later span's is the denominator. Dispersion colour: -1.1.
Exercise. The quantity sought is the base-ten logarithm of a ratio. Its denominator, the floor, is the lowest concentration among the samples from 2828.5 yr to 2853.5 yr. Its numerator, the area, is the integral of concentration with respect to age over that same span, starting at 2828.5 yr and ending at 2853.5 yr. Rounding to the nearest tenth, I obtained 1.4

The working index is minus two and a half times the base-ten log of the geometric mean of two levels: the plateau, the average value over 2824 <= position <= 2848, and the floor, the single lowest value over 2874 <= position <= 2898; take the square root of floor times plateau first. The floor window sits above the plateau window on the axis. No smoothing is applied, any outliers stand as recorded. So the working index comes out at -2.56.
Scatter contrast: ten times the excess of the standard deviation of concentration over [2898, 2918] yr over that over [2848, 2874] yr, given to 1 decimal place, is -0.7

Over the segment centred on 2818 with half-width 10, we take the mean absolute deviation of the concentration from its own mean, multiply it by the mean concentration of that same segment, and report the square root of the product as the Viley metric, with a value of 1.1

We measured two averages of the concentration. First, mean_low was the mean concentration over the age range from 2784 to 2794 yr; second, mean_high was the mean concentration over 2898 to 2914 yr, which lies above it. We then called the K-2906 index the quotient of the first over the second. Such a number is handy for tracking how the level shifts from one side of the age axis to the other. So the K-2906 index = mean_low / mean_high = 1.11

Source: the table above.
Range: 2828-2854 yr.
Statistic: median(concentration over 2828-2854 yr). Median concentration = 11.2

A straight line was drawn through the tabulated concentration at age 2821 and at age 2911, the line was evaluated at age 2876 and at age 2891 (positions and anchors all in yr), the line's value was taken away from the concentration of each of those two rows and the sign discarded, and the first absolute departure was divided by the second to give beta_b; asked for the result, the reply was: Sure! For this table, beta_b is 1.1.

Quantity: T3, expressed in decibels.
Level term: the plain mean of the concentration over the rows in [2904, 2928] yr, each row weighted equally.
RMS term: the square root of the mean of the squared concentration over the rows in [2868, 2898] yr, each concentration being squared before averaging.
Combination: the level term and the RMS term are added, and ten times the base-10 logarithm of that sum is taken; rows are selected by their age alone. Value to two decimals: 13.11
